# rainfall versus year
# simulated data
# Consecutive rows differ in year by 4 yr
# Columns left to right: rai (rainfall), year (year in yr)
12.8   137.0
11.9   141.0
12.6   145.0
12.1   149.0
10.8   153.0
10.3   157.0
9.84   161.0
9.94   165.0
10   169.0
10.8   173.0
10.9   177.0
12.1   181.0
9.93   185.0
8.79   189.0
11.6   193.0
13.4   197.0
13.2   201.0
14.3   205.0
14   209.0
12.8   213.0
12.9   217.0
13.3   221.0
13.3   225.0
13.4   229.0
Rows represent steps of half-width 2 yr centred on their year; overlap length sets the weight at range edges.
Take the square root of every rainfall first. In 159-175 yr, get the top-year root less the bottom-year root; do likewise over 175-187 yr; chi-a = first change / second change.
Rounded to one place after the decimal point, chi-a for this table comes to -1.0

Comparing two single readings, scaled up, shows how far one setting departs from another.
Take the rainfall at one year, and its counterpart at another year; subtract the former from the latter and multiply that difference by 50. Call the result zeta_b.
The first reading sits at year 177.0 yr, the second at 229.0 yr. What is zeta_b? 125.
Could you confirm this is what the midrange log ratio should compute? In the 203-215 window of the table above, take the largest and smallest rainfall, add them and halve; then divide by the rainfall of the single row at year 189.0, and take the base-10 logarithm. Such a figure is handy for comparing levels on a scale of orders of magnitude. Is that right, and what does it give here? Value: 0.19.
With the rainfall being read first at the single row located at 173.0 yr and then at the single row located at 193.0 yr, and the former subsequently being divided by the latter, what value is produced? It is 0.93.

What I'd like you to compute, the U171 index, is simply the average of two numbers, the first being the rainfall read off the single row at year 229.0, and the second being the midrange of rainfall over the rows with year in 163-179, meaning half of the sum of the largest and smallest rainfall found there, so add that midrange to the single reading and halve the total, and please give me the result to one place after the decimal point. 11.9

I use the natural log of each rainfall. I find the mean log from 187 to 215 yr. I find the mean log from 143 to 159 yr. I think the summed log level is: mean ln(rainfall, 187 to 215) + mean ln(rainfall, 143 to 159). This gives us 4.96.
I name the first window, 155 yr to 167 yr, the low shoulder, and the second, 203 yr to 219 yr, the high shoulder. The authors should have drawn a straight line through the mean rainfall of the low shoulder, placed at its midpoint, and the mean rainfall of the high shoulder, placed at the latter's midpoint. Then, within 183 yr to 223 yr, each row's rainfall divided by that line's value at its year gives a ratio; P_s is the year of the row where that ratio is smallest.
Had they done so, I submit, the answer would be 189.0 yr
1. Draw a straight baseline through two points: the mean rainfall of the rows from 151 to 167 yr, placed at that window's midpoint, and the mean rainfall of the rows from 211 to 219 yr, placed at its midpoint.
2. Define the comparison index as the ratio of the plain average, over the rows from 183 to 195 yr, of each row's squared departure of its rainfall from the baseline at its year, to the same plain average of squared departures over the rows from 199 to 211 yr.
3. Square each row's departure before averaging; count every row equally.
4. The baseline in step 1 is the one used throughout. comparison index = 1.5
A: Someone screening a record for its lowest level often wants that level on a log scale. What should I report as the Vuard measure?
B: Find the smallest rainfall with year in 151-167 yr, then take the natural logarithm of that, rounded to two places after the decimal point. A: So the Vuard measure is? 2.29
